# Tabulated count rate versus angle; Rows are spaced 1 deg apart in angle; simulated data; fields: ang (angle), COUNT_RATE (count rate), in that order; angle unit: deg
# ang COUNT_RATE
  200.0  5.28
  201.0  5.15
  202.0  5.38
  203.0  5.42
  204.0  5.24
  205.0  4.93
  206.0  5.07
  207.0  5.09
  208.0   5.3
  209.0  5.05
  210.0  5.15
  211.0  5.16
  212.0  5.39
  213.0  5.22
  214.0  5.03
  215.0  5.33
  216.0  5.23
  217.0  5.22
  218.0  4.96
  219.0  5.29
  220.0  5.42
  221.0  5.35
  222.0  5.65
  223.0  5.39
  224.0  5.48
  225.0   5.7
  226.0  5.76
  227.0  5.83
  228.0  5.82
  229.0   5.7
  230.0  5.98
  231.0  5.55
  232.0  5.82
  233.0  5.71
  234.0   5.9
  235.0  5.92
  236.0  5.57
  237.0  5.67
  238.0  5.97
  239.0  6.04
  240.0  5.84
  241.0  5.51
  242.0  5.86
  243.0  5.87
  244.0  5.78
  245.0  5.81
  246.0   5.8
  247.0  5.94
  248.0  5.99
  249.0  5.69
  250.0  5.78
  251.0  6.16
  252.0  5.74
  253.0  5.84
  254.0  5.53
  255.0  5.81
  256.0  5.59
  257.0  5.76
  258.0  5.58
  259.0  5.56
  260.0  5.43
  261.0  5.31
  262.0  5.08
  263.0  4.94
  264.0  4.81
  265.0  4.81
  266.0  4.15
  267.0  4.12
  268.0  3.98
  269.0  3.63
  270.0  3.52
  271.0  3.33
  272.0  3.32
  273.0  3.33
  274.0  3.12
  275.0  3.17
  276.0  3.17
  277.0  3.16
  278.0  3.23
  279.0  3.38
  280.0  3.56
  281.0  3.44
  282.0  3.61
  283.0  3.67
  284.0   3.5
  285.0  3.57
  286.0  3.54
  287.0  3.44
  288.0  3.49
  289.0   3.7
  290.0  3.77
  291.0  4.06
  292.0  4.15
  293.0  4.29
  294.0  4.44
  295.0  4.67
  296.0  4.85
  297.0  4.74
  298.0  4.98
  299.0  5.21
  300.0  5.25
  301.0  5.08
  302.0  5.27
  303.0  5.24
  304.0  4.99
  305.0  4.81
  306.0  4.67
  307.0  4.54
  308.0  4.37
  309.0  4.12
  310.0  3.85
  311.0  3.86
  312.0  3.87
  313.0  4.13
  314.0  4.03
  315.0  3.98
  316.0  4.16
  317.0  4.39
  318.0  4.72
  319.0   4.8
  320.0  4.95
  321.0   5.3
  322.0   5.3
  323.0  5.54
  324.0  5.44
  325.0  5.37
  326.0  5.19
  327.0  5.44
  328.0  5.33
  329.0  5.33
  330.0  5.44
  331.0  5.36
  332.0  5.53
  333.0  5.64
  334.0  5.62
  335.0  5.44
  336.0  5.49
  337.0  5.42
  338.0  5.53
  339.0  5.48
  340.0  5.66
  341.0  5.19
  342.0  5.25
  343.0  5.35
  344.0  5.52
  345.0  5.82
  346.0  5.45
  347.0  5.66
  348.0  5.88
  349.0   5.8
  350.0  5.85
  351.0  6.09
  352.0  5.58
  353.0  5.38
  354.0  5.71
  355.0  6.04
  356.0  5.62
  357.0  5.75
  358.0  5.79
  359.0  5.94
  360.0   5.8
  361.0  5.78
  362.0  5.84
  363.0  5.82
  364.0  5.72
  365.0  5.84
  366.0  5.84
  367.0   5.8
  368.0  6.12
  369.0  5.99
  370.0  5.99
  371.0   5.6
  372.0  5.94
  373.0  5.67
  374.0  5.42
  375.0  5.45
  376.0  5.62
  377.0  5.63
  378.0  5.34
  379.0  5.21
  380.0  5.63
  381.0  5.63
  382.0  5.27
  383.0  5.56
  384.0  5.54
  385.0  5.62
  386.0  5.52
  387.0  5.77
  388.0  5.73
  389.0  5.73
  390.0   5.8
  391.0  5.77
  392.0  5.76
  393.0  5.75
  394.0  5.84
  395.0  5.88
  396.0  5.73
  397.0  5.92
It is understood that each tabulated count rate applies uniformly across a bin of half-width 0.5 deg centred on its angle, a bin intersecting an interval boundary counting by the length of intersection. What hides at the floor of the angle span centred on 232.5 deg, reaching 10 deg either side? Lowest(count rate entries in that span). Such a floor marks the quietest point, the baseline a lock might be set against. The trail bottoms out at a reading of 5.39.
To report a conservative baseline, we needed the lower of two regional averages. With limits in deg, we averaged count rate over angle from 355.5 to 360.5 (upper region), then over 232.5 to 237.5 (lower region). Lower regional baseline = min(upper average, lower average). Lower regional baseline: 5.8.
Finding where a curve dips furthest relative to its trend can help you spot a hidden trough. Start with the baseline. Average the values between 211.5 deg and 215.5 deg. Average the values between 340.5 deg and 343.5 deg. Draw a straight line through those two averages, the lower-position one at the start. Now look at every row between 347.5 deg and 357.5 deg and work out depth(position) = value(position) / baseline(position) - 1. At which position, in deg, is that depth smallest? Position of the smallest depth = 353.0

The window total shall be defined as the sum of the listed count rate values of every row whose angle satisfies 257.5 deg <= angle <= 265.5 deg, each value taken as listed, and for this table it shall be 42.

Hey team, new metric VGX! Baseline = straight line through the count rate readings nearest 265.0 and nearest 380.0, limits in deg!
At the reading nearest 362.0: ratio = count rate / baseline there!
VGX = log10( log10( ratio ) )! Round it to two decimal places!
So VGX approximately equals -1.59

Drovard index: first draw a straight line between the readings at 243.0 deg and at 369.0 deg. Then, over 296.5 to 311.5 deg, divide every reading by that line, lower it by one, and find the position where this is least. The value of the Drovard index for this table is 310.0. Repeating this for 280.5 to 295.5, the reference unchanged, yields 287.0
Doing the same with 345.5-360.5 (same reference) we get 353.0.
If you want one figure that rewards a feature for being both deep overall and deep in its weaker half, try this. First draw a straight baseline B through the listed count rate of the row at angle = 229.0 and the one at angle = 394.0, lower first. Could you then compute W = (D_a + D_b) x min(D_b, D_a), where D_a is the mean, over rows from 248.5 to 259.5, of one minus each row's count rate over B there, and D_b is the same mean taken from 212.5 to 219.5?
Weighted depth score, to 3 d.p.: 0.000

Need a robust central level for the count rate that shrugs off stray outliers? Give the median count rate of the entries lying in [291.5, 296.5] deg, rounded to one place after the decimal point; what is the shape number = 4.4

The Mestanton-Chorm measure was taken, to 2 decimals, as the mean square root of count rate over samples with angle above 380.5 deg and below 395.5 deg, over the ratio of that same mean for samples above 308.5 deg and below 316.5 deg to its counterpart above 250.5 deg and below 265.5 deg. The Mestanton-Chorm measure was 2.78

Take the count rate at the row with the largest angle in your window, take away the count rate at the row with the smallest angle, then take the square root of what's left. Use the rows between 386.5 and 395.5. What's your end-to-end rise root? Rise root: 0.3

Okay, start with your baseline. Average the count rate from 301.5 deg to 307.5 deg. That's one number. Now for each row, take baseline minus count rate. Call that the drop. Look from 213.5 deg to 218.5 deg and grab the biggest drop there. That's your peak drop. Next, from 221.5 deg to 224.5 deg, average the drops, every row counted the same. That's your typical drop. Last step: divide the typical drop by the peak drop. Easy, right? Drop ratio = 14.7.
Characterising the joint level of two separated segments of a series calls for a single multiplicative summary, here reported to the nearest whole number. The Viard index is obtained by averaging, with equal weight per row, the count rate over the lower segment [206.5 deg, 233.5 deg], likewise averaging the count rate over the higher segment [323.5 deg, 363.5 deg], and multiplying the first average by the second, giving 30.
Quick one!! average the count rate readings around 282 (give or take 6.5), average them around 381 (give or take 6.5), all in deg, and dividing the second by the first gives 1.60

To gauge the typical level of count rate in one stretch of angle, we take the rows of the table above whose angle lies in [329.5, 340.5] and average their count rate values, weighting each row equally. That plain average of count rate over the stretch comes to 5.5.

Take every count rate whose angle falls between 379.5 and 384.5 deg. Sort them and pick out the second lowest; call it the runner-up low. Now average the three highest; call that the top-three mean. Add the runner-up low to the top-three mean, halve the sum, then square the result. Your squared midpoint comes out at 31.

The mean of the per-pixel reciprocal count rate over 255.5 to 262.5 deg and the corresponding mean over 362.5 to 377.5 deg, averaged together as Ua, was 0.178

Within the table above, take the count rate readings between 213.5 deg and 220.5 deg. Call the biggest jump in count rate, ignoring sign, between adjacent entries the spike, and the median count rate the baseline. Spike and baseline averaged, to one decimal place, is 2.8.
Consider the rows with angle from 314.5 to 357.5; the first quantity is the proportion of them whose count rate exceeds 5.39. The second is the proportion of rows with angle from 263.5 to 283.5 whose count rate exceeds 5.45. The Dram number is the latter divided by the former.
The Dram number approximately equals 0.0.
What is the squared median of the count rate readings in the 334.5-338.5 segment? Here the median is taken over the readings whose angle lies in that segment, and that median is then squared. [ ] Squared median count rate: 29.9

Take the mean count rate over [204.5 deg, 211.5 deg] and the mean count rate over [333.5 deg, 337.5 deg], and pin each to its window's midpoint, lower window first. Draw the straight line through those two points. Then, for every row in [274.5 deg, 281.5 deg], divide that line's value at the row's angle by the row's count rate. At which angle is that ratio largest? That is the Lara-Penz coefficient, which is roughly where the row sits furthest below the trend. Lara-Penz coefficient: 277.0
